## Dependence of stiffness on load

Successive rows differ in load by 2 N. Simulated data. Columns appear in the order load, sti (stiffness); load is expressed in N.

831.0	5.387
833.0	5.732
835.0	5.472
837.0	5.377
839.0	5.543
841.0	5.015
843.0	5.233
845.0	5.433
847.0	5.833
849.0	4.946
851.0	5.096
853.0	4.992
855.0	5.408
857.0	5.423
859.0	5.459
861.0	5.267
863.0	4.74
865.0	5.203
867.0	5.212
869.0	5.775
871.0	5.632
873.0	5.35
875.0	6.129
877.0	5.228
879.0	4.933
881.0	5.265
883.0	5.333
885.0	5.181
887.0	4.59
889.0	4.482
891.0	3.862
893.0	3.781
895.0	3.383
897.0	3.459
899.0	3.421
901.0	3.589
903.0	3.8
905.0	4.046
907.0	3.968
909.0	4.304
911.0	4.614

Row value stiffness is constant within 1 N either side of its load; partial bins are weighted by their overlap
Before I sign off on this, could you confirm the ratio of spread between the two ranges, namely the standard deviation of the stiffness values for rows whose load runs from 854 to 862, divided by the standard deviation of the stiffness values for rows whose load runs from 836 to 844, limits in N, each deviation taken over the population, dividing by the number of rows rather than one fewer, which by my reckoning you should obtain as 0.38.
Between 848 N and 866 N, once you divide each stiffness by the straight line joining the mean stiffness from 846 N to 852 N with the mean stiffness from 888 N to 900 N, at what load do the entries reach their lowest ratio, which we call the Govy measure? 849.0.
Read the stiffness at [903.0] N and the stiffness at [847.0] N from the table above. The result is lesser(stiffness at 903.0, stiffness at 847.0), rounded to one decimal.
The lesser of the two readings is 3.8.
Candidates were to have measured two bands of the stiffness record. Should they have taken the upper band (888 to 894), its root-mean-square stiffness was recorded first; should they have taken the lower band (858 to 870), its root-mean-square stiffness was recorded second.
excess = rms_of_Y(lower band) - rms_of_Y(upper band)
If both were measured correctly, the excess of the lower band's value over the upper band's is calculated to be 1.2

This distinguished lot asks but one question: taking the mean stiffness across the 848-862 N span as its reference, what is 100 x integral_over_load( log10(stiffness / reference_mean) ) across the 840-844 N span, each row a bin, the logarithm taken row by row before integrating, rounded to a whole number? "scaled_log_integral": -4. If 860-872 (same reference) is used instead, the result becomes 7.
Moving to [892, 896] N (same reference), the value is -66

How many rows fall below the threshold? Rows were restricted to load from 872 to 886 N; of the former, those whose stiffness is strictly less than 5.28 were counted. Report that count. 4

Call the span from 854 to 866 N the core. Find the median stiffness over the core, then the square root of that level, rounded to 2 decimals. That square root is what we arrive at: 2.31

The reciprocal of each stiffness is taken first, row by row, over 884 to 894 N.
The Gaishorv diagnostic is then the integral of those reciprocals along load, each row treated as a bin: 2.31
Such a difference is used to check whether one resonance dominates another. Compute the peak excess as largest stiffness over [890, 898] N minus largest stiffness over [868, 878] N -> -2.3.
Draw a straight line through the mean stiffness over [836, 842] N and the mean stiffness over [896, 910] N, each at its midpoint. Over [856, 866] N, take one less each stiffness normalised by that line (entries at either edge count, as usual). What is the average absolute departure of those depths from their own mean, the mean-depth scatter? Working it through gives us 0.036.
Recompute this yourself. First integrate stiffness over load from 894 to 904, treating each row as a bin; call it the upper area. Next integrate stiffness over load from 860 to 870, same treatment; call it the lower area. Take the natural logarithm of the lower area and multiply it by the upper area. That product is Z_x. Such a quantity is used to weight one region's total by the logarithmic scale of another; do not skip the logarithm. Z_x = 140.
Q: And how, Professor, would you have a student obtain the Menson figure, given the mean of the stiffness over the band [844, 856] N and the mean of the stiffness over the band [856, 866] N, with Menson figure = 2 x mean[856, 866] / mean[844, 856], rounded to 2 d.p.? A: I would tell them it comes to 1.97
